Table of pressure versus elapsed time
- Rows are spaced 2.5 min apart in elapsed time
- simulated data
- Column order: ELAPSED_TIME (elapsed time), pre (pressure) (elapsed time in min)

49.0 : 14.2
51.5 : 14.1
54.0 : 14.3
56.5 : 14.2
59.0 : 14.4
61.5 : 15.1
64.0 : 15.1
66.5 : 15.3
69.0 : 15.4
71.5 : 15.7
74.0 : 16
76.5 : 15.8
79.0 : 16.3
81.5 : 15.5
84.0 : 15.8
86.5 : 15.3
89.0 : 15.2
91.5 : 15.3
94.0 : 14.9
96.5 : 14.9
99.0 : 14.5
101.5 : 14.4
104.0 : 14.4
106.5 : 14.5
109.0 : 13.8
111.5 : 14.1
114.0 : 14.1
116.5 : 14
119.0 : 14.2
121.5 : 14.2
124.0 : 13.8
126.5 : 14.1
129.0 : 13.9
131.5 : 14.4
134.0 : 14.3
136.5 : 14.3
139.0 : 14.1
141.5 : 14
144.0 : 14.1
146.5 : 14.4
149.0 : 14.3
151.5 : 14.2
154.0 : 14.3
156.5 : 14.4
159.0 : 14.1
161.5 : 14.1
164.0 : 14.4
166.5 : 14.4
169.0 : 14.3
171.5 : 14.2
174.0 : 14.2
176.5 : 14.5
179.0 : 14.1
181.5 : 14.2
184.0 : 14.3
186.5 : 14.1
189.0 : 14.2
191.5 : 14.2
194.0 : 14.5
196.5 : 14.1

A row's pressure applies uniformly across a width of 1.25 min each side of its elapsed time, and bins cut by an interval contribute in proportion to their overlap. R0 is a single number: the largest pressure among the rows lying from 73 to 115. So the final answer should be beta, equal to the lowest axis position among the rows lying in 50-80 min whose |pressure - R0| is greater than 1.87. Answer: 51.5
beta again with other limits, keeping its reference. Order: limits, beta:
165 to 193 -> 166.5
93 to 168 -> 101.5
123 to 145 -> 124.0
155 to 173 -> 156.5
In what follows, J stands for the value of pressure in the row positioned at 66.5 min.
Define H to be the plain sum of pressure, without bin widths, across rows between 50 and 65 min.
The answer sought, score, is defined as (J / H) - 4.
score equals -3.82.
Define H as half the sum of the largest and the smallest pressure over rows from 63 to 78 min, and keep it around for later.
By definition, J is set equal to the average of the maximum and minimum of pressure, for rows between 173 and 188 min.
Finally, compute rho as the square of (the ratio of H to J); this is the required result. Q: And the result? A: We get 1.18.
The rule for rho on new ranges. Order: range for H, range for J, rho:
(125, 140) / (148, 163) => 0.99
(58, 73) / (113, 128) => 1.16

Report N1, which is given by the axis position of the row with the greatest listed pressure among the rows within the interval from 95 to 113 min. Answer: 96.5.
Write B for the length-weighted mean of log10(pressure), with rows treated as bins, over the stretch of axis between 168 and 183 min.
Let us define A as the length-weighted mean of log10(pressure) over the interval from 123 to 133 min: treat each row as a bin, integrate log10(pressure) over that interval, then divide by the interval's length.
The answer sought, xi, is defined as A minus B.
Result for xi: -0.006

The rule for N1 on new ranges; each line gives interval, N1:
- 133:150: 146.5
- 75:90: 79.0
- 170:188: 176.5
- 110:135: 131.5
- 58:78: 74.0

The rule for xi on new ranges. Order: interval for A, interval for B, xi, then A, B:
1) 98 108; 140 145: 0.012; 1.16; 1.148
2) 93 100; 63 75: -0.021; 1.17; 1.190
